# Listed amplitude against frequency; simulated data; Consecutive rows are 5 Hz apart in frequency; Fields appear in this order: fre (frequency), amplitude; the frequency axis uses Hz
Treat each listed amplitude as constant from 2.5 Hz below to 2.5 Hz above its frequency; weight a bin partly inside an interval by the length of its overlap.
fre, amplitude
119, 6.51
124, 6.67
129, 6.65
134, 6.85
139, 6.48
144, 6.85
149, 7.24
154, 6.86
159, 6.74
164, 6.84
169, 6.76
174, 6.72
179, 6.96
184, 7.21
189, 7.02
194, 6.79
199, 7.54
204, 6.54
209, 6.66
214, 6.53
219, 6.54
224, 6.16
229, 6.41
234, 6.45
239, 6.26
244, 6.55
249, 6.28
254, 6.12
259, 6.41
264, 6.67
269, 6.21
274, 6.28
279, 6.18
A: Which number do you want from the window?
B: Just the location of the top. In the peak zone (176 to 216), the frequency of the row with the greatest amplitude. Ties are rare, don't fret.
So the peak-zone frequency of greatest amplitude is 199 Hz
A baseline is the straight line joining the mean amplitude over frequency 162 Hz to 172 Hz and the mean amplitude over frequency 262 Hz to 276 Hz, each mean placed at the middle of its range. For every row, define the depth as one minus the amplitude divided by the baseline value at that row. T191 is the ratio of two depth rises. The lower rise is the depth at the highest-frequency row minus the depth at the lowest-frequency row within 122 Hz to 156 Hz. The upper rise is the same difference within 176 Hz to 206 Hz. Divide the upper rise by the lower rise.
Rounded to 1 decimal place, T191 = -1.1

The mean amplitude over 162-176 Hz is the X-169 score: 6.77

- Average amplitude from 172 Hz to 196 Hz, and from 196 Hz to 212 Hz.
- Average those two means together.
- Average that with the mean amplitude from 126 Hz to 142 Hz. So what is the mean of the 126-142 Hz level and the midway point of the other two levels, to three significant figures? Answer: 6.79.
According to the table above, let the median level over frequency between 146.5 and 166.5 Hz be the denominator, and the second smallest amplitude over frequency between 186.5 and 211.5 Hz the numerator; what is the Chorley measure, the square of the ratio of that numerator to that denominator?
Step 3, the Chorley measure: 0.95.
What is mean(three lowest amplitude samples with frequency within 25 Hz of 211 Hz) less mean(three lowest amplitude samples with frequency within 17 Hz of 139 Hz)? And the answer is -0.3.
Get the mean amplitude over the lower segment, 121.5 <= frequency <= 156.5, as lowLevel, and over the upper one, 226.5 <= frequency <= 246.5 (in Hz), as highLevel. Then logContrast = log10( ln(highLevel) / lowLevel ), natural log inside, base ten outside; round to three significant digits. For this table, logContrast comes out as -0.563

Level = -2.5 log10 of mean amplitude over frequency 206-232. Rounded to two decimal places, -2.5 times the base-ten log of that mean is -2.03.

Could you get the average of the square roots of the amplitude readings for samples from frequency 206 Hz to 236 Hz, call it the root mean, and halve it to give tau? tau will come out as 1.27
